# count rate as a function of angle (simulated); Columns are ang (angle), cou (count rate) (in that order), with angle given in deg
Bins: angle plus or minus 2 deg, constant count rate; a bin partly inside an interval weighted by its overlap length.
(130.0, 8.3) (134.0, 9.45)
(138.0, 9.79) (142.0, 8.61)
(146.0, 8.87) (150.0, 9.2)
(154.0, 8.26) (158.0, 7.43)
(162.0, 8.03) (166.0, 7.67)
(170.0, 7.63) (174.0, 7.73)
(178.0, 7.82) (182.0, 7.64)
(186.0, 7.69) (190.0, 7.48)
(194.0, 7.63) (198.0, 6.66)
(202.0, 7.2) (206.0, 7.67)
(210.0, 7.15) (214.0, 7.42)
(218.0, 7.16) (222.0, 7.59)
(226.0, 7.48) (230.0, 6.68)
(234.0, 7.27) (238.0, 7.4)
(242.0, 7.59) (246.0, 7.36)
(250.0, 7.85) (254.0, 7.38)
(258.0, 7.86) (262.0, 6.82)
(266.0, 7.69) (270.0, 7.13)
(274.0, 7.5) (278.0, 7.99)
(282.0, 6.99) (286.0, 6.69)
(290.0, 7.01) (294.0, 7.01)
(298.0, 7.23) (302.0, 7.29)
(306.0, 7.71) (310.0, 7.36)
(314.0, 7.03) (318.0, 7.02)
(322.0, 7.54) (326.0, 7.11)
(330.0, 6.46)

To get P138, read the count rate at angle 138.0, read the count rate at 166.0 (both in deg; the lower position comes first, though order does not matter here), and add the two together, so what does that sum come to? 17.5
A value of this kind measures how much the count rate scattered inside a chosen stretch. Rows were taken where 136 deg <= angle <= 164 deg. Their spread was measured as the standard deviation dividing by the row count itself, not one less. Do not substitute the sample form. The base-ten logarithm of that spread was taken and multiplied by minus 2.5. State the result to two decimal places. 0.35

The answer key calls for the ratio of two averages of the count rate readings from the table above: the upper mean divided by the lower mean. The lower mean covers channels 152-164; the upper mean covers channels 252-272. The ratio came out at 0.93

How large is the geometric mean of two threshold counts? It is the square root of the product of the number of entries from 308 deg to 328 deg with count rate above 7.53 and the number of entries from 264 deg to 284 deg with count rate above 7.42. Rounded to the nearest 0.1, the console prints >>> 1.7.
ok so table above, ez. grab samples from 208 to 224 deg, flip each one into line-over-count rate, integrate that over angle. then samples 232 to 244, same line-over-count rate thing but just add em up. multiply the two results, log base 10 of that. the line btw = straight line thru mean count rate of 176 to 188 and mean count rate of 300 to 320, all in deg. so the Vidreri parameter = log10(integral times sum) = 1.7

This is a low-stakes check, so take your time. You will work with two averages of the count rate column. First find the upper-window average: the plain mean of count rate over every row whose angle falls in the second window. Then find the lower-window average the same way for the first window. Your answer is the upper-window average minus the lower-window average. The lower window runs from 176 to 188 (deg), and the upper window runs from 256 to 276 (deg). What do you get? -0.32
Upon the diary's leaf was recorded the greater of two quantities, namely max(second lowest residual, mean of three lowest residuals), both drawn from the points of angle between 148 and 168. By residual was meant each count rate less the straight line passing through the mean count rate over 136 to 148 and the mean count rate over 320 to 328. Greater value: -1.2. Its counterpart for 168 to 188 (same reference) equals -1.1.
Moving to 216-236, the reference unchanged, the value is -1.2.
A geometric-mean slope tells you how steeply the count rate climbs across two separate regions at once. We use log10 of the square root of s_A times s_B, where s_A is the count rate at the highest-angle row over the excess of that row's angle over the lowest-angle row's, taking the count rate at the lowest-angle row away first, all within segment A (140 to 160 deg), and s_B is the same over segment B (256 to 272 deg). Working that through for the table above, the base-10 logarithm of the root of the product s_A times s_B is -1.2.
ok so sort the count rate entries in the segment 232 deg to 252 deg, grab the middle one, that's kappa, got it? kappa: 7.4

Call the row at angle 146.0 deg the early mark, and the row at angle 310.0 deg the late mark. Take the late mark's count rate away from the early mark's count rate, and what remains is 1.5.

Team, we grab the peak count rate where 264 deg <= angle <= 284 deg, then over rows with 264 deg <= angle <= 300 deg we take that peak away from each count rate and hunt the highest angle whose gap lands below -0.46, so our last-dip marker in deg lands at 298.0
